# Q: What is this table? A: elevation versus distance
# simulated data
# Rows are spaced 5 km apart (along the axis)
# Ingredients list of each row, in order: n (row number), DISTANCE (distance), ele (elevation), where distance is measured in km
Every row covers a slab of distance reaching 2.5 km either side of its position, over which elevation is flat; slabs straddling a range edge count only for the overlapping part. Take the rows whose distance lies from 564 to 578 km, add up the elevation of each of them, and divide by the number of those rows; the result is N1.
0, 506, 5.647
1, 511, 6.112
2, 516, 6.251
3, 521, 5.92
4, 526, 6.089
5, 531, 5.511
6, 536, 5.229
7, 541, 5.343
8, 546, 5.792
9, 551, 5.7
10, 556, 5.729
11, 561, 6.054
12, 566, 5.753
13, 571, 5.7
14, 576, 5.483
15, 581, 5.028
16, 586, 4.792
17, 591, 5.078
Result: 5.65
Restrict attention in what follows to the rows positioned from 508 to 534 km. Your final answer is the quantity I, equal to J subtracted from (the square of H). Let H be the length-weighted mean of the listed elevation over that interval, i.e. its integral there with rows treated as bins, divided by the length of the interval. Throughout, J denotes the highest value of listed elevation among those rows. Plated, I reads 29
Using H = 5.96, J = 6.251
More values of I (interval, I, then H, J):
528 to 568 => 26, 5.64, 6.054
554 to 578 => 27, 5.75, 6.054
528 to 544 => 24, 5.40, 5.511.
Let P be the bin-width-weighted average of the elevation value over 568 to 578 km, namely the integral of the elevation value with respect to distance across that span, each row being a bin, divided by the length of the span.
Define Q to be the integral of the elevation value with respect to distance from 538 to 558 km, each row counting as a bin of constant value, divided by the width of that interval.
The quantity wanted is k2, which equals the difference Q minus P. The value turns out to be 0.02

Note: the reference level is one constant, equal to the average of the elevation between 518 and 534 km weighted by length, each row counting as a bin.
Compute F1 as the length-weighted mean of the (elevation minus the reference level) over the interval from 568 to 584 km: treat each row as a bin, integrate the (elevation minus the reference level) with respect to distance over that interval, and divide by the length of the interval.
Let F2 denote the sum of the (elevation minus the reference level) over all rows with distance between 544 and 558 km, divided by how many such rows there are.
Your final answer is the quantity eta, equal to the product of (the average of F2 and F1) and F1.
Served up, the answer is 0.12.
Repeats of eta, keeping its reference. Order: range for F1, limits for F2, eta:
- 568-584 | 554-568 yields 0.09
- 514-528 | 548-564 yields 0.03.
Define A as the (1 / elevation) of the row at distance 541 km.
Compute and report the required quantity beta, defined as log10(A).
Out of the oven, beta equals -0.73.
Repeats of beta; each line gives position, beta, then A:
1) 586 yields -0.68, 0.209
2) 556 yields -0.76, 0.175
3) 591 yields -0.71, 0.197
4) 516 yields -0.80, 0.160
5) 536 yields -0.72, 0.191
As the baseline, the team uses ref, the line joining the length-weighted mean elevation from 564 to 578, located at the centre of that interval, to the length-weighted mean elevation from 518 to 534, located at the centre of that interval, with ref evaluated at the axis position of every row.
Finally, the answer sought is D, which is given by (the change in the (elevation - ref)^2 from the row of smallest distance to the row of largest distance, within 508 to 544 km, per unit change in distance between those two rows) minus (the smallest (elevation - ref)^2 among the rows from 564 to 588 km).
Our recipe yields 0.002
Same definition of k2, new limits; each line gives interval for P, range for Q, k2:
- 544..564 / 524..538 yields -0.21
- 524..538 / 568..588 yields -0.33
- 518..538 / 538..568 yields 0.01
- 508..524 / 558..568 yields -0.18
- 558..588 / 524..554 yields 0.12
